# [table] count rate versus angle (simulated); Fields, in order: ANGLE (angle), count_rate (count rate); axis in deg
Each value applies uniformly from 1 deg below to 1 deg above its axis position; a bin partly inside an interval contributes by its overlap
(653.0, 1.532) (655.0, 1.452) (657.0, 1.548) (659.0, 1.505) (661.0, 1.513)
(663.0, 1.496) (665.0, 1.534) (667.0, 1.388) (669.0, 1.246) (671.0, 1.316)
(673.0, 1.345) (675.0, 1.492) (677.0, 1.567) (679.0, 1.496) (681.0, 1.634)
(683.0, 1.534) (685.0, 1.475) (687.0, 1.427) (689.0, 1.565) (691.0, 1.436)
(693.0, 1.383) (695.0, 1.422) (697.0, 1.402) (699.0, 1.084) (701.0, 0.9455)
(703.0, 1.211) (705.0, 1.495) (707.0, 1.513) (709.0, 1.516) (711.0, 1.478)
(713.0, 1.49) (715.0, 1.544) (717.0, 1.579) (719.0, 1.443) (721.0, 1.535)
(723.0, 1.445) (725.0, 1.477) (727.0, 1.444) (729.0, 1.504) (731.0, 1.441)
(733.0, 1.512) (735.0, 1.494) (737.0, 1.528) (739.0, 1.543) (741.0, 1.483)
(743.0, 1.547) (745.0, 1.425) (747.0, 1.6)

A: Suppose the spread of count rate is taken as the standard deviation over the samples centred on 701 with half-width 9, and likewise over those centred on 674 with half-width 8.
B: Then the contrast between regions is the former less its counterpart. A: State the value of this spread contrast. 0.07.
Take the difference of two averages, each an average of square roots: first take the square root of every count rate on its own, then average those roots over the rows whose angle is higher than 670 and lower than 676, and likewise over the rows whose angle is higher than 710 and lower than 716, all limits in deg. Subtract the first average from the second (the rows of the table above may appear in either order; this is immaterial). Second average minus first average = 0.050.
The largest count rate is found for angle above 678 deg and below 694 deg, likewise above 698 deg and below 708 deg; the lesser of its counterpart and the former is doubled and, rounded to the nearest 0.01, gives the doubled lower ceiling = 3.03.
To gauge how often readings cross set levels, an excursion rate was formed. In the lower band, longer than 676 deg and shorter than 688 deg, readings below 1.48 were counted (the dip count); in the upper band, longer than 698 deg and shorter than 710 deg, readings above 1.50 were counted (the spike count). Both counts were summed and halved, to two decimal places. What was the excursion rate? 2.00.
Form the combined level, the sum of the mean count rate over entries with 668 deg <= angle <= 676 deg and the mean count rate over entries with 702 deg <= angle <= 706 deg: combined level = 2.70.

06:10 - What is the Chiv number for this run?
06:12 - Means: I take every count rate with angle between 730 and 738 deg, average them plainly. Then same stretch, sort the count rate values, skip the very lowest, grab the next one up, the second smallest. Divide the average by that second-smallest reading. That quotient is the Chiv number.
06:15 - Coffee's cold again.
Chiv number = 1.00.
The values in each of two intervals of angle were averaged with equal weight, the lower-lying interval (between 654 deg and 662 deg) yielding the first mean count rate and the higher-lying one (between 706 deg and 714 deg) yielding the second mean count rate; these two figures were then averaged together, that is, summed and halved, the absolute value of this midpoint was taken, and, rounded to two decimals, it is 1.50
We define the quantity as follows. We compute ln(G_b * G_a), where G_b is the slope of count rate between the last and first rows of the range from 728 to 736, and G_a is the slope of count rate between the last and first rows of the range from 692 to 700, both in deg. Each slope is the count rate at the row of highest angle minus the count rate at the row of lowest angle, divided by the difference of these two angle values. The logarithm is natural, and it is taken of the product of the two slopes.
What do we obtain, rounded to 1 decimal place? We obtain -9.4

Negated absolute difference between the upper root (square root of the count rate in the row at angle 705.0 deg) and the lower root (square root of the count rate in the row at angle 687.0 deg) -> -0.028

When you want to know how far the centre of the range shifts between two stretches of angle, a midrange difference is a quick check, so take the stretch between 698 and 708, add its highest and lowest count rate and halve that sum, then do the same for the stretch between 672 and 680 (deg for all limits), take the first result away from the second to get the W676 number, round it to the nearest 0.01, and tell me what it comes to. 0.23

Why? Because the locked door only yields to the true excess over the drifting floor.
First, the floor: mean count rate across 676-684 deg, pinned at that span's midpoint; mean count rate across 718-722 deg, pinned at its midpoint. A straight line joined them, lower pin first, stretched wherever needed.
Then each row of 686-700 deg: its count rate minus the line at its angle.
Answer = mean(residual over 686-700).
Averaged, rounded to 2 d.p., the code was -0.15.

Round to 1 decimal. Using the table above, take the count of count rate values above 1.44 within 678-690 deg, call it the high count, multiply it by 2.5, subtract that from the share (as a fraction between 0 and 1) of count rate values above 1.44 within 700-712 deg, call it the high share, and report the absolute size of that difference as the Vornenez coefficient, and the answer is 11.8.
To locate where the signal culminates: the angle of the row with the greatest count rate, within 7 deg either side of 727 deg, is 721.0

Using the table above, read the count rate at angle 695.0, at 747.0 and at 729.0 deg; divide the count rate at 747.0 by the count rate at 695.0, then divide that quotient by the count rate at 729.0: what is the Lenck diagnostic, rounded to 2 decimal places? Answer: 0.75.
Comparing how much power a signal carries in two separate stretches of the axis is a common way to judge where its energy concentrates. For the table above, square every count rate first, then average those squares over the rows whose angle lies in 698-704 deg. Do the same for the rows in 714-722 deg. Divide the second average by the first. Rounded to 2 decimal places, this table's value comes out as 1.98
